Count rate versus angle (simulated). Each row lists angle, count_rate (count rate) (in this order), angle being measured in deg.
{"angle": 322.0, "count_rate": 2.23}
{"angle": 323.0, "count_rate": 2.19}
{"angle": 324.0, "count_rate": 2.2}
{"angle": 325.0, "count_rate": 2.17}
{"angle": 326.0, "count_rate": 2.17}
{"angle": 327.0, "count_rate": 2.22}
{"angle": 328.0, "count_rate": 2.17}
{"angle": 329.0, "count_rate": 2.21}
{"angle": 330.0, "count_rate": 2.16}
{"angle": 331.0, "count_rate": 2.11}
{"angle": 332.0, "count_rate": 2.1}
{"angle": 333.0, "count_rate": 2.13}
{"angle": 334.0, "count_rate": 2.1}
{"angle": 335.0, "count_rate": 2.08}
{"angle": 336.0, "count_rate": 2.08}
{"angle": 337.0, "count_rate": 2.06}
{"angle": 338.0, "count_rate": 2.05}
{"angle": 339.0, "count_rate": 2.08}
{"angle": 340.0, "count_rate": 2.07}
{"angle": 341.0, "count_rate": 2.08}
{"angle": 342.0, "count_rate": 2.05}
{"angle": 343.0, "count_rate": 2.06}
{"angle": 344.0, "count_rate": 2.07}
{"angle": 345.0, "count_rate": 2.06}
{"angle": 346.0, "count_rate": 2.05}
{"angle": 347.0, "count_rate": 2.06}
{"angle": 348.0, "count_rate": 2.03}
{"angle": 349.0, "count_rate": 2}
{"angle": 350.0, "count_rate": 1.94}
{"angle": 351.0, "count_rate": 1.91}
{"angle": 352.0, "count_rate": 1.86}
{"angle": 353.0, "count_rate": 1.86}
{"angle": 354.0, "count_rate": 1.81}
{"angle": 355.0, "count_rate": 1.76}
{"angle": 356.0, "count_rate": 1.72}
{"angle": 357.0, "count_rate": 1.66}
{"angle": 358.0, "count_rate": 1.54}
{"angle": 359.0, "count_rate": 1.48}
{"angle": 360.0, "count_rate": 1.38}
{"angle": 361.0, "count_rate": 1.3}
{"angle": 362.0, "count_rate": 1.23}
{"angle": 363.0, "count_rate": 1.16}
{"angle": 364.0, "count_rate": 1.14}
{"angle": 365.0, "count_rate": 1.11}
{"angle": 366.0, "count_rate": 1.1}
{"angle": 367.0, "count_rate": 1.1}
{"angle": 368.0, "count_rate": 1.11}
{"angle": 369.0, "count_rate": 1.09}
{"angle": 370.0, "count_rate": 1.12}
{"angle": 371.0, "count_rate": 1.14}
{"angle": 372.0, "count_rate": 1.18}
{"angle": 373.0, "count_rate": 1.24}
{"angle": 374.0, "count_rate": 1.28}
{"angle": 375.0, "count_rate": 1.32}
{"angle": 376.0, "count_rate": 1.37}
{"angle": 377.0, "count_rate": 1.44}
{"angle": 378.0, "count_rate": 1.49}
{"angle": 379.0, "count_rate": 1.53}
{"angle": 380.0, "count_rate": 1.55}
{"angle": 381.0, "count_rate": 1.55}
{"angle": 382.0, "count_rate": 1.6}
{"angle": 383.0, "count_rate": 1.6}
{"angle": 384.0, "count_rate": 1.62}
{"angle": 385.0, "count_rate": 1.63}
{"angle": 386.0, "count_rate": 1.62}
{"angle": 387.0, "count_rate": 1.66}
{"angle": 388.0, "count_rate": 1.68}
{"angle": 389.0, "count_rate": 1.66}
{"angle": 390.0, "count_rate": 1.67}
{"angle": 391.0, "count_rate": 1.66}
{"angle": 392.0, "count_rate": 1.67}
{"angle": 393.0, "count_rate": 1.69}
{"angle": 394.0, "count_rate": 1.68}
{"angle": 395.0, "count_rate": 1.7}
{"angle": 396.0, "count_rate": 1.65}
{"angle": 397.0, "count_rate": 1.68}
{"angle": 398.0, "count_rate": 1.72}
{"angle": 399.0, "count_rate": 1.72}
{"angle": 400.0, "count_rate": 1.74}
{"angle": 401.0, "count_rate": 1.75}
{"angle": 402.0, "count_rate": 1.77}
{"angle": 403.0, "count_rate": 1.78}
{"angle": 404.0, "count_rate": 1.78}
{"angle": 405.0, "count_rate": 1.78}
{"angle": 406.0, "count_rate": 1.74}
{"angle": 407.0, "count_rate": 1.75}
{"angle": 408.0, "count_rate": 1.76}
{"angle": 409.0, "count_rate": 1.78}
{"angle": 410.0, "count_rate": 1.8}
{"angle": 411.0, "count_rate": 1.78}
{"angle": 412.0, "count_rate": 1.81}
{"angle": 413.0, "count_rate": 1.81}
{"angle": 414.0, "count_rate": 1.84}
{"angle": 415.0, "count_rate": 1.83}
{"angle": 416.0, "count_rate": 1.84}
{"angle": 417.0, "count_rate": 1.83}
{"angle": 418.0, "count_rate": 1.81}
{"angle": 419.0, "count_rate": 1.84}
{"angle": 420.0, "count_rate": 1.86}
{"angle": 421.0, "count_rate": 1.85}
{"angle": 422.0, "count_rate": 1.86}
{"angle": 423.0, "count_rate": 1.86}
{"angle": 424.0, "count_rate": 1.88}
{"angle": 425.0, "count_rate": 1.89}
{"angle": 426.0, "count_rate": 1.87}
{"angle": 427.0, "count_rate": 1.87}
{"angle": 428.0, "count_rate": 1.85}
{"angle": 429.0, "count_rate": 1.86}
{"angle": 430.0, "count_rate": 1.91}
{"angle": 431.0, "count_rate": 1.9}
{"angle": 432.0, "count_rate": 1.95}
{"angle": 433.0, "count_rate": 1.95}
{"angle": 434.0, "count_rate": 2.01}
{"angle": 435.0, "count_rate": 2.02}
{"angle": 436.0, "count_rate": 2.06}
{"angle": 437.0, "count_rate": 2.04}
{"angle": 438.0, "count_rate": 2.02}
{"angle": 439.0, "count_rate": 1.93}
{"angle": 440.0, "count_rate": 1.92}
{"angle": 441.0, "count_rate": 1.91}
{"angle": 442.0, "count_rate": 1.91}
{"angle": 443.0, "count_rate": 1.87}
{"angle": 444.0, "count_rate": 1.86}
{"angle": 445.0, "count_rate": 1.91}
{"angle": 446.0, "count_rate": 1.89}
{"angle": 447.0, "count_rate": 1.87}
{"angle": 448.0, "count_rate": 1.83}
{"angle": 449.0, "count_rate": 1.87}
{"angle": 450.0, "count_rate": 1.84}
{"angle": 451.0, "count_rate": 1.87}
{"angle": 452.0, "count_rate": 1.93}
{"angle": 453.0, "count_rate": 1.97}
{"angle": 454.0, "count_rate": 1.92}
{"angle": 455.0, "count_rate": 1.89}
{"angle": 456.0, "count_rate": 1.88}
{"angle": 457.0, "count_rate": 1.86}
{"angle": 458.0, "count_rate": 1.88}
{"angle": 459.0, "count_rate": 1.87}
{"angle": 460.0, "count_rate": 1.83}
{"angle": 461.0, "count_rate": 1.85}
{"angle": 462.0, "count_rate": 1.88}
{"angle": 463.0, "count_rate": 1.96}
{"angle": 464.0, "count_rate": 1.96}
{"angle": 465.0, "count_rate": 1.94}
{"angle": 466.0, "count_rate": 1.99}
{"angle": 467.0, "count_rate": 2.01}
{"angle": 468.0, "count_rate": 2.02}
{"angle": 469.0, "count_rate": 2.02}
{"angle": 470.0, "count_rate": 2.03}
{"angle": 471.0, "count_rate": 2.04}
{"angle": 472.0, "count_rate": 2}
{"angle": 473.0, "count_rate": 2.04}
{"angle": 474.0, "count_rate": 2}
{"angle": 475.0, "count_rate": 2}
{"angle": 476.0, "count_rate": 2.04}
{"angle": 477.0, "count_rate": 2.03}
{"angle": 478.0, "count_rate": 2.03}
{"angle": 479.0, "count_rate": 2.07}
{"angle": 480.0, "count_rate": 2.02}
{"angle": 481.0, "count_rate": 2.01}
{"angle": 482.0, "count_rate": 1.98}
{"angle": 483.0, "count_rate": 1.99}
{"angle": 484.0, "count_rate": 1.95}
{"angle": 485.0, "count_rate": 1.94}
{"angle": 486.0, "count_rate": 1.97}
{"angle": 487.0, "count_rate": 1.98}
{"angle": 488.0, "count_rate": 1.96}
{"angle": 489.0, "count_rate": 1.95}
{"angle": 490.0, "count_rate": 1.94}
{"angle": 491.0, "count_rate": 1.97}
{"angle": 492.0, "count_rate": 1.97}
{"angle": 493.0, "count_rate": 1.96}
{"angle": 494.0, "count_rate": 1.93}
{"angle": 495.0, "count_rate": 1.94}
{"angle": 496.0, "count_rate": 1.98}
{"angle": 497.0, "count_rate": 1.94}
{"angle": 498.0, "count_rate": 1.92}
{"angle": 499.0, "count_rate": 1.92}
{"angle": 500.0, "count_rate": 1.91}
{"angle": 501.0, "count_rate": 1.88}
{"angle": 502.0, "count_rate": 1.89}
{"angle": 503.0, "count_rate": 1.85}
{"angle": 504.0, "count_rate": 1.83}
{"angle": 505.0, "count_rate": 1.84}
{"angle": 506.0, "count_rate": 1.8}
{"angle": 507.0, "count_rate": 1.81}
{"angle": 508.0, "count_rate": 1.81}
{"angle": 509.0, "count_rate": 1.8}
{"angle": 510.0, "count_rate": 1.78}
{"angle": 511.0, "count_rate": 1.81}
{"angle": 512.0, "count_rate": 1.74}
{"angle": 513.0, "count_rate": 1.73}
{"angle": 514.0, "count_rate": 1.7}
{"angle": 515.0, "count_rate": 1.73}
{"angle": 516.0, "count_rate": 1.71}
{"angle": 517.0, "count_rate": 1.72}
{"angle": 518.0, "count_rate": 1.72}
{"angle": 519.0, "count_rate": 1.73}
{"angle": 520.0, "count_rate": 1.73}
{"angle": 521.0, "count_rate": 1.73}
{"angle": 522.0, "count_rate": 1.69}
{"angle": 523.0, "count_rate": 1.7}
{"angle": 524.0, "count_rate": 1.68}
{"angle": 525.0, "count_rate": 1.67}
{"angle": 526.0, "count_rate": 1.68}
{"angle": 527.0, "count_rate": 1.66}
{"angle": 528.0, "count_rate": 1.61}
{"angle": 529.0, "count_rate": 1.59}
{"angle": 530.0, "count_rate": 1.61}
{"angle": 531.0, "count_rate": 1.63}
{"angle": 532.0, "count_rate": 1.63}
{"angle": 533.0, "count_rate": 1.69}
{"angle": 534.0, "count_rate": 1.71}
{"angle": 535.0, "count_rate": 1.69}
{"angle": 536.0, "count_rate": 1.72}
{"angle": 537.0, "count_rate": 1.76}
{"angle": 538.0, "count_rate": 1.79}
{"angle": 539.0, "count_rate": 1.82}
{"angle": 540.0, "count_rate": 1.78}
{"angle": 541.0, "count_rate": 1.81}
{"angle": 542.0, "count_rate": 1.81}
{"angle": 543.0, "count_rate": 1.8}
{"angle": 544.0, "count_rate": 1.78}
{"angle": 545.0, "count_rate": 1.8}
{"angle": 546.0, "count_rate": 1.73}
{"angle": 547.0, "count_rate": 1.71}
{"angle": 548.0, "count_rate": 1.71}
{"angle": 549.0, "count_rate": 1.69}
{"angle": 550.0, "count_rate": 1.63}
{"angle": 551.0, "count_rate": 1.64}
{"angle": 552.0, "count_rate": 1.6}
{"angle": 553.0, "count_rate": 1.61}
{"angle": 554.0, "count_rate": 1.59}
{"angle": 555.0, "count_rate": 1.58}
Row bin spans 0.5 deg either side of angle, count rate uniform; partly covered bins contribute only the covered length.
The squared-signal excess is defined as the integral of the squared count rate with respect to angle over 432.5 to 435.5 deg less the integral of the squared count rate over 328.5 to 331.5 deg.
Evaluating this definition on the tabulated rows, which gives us -2.1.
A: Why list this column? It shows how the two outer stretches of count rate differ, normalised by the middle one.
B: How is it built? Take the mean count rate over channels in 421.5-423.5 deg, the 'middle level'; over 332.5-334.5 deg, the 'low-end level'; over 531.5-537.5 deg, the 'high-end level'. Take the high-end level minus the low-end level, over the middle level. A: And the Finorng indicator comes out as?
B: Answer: -0.22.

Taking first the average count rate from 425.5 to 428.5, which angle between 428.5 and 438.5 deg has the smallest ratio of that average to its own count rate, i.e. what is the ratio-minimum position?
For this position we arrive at 436.0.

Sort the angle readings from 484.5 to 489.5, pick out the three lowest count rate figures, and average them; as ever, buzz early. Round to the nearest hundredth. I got 1.95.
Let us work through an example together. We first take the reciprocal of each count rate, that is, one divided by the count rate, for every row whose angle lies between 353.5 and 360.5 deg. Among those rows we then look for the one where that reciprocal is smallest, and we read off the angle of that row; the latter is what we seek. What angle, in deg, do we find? 354.0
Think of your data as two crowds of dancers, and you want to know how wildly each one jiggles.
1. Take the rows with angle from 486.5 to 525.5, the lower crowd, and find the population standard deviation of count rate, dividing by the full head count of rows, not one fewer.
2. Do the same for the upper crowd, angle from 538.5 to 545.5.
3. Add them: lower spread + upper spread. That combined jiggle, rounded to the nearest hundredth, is 0.12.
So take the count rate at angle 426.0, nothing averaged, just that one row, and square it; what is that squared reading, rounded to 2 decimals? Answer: 3.50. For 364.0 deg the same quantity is 1.30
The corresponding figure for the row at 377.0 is 2.07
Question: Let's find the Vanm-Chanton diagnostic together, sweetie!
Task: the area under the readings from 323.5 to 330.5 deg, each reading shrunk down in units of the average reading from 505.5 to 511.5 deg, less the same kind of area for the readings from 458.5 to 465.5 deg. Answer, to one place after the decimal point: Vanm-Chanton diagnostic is 1.1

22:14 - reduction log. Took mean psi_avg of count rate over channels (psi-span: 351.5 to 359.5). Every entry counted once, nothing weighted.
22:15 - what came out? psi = 1.71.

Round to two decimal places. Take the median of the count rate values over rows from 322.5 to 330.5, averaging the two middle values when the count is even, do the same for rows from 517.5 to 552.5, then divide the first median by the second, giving 1.27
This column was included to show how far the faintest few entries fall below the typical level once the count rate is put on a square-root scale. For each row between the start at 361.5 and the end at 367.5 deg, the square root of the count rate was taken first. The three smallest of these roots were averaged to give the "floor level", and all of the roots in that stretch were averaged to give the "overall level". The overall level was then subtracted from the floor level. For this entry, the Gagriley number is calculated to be -0.017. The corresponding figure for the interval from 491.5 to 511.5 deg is -0.031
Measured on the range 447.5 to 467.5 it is -0.025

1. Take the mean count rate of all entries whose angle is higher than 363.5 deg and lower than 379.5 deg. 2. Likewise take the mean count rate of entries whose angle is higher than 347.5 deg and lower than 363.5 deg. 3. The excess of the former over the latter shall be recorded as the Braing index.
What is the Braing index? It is -0.43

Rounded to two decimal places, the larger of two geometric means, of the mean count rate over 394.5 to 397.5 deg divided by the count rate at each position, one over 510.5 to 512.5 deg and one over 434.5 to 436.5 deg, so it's 0.94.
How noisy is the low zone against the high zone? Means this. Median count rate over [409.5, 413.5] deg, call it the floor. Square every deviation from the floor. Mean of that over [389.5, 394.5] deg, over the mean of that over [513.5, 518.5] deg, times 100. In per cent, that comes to 215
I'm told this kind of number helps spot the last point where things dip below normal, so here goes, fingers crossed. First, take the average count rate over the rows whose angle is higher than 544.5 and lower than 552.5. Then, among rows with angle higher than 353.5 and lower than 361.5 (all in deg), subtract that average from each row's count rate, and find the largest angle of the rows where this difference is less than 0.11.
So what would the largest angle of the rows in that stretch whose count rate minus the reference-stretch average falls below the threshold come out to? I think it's 361.0 deg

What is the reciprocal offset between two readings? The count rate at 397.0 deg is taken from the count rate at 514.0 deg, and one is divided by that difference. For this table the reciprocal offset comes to 50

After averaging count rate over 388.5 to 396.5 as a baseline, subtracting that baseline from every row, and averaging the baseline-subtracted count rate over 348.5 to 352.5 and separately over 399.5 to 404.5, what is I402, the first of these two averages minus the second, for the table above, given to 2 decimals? 0.16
